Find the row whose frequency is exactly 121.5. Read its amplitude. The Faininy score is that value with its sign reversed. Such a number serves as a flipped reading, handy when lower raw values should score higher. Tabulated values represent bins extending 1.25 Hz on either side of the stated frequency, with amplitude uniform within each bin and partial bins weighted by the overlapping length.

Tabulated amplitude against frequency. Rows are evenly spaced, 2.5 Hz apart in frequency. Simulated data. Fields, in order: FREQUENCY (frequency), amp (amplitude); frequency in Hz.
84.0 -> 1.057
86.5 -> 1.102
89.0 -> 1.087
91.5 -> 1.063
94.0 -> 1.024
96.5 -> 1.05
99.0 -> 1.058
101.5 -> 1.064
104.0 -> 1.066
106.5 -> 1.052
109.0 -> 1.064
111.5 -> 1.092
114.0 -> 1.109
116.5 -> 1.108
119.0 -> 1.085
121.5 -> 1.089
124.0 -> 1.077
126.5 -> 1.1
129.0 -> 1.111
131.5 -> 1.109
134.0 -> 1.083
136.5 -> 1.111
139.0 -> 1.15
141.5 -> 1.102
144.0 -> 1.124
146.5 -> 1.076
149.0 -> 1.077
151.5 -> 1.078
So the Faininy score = -1.09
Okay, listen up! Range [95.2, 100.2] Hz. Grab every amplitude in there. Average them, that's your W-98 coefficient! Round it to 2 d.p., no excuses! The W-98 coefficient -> 1.05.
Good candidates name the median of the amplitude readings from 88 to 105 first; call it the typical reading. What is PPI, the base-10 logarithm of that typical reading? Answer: 0.027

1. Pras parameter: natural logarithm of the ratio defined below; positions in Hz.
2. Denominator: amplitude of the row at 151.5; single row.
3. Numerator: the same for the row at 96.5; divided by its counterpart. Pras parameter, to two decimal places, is -0.03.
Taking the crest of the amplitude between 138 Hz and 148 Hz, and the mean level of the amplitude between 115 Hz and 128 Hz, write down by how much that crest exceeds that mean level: 0.058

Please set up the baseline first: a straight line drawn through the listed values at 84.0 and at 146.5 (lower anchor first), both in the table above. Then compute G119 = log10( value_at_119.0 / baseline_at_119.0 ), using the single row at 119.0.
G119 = 0.0070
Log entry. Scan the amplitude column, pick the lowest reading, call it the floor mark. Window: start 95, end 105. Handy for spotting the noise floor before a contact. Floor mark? 1.05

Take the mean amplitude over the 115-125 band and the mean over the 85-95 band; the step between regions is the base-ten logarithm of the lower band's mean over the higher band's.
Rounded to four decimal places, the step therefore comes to -0.0083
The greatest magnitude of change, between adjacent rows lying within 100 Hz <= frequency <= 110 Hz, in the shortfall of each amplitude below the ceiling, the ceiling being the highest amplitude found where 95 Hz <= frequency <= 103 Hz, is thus 0.014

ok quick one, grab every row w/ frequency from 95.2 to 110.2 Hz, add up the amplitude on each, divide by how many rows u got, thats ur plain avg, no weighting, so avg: 1.06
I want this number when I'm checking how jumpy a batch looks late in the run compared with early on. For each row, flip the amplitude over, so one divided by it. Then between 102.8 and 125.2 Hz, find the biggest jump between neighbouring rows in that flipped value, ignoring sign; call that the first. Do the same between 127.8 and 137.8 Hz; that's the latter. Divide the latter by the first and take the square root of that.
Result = 0.98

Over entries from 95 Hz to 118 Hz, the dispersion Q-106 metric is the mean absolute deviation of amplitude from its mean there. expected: 0.020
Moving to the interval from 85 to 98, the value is 0.023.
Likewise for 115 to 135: 0.012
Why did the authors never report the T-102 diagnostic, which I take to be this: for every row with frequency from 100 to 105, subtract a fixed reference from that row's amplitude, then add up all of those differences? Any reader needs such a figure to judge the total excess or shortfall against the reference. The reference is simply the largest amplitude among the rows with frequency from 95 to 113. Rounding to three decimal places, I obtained -0.054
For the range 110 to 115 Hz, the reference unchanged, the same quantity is 0.017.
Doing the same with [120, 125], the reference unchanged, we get -0.018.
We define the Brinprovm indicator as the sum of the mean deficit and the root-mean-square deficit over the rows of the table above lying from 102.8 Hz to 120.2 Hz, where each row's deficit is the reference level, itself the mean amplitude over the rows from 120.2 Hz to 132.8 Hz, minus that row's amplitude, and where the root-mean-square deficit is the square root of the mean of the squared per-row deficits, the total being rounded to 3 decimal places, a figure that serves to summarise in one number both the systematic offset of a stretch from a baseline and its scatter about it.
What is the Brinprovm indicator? 0.040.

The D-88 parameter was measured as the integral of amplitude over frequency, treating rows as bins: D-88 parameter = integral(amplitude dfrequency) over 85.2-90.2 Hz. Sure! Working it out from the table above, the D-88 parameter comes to 5.47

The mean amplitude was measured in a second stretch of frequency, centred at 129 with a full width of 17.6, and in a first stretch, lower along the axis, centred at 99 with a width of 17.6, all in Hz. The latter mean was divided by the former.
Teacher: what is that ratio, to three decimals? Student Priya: 0.961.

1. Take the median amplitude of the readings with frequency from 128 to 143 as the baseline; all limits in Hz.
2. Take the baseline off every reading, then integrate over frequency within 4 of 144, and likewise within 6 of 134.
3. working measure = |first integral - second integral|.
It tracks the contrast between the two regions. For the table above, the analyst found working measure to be 0.1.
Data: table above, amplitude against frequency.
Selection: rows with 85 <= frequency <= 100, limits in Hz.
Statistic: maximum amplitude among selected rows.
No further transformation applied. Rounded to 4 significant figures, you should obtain 1.102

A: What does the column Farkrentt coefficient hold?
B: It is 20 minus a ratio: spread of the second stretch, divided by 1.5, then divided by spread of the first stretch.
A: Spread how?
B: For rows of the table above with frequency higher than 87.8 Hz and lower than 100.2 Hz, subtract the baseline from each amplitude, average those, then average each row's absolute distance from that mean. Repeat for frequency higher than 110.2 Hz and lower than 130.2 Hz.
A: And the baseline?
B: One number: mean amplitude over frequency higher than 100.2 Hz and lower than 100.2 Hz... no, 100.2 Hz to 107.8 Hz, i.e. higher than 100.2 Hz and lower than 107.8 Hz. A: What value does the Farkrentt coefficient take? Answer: 19.5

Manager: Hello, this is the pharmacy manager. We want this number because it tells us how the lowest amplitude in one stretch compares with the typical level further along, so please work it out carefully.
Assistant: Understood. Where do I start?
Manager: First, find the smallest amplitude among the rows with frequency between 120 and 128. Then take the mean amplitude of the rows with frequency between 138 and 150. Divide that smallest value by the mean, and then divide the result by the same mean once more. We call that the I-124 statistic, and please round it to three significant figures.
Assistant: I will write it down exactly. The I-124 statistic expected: 0.881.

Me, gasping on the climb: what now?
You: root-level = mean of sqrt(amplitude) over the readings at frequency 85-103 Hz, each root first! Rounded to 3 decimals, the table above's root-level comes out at 1.031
